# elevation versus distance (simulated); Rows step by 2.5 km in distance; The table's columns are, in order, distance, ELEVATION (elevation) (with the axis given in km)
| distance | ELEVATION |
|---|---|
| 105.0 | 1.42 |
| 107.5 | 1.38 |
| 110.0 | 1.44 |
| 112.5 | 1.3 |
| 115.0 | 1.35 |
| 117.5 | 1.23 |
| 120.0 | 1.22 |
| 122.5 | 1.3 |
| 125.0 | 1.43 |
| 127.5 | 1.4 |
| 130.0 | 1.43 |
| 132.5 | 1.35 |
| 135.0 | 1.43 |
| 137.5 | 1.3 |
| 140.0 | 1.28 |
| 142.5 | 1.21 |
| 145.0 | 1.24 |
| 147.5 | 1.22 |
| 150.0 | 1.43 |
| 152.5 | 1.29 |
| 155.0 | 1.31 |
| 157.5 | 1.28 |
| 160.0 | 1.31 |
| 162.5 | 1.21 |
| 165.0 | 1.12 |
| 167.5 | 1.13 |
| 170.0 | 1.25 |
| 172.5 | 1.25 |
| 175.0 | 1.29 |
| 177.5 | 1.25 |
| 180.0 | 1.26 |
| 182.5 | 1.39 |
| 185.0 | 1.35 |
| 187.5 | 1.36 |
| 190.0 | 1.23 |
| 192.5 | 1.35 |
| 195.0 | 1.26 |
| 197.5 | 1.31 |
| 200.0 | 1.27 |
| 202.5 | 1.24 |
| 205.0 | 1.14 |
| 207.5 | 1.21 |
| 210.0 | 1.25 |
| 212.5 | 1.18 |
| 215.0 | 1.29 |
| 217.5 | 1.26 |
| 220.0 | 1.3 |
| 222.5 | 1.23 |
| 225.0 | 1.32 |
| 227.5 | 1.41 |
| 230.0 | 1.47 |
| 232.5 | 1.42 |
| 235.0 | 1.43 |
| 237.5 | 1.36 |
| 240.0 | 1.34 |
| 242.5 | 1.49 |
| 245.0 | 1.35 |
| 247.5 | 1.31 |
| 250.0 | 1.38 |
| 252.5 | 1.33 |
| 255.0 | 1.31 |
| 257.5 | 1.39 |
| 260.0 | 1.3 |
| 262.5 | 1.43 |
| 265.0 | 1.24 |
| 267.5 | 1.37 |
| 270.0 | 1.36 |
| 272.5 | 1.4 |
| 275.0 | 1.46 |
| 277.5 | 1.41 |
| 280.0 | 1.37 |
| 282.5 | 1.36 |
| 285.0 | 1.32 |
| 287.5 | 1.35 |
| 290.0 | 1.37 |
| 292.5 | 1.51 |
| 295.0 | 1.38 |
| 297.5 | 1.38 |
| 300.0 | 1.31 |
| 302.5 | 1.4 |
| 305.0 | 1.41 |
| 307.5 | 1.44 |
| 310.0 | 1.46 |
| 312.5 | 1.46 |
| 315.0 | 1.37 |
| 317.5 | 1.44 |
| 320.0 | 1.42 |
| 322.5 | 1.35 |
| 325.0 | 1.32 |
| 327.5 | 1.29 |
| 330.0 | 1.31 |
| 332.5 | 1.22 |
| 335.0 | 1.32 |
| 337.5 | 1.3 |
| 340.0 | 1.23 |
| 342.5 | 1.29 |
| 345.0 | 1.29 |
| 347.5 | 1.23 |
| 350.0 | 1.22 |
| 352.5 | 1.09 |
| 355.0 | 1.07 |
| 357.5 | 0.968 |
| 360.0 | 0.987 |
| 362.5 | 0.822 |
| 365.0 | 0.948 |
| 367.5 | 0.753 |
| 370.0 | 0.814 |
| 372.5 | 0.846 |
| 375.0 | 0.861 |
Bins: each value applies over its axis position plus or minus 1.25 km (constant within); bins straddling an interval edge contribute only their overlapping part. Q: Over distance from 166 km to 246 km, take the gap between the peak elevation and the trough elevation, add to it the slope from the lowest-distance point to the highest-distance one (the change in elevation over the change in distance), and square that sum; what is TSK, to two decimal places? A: 0.13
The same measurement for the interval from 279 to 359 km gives 0.29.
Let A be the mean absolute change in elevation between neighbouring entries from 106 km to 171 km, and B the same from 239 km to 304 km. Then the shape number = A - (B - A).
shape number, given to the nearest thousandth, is 0.074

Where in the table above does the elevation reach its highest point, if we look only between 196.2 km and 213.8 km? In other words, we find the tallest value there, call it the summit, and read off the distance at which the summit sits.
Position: 197.5 km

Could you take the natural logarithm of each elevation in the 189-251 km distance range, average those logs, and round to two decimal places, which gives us 0.27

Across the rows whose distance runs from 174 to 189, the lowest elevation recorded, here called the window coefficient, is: 1.25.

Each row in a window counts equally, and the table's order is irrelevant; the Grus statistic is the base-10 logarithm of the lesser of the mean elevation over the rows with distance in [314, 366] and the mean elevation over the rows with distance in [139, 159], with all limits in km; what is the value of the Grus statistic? 0.084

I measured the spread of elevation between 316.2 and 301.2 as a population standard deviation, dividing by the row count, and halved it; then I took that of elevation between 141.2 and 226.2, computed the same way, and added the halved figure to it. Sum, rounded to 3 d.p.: 0.084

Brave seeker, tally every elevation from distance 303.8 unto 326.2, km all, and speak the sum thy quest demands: 12.7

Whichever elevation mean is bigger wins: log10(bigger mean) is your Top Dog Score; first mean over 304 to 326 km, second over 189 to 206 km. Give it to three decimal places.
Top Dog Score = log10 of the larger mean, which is 0.149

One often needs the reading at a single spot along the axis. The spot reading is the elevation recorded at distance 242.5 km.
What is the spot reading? 1.49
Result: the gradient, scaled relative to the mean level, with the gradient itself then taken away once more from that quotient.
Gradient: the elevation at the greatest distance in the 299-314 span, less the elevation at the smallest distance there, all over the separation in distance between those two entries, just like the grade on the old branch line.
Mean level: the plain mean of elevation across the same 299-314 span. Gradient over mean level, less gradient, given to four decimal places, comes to -0.0035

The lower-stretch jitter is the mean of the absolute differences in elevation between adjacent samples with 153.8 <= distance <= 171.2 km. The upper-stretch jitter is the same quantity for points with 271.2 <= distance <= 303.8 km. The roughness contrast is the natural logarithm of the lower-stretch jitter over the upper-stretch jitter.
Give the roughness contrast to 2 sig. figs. 0.11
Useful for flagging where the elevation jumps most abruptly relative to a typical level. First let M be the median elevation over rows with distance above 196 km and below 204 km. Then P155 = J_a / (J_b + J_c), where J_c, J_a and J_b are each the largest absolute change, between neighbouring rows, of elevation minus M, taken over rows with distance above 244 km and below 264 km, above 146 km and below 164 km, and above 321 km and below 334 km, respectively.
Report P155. 0.95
